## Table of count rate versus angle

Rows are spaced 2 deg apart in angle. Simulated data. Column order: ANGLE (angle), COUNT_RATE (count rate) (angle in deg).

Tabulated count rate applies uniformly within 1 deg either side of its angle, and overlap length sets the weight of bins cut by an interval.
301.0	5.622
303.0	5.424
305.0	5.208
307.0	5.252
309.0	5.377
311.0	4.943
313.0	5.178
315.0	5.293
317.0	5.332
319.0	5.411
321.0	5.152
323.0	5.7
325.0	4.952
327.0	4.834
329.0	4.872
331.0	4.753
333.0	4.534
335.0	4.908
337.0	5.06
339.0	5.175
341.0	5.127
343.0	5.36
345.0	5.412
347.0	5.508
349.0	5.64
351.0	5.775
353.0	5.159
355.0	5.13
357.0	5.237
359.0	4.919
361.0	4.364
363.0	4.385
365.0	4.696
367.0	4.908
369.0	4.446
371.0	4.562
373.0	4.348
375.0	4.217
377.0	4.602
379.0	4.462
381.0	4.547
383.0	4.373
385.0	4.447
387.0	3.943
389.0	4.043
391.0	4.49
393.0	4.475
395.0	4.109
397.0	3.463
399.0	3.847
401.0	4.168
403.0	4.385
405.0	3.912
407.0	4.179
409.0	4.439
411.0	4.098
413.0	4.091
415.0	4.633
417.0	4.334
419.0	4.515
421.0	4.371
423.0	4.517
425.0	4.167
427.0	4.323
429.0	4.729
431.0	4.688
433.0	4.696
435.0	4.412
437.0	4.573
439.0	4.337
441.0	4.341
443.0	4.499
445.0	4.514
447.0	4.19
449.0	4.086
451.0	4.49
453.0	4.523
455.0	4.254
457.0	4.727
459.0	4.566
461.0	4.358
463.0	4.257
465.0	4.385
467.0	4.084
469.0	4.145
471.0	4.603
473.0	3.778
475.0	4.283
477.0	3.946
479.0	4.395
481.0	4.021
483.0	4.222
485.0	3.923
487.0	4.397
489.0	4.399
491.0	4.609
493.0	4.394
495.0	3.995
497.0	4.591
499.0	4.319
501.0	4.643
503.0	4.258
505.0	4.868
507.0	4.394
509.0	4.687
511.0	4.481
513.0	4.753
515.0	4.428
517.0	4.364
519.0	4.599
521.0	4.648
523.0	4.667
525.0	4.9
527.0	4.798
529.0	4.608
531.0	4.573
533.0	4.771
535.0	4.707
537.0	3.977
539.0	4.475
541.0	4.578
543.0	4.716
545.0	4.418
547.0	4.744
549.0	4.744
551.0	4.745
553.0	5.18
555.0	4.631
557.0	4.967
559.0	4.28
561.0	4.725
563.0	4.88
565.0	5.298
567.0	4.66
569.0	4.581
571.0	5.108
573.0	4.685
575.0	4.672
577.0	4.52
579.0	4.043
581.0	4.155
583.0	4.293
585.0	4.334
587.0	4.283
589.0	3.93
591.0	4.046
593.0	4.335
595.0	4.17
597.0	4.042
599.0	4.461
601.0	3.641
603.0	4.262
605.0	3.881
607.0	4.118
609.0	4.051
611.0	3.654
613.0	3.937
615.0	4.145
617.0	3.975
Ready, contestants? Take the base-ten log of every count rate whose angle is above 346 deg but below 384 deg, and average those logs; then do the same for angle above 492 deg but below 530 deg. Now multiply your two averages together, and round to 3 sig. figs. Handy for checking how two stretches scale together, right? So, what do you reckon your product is 0.447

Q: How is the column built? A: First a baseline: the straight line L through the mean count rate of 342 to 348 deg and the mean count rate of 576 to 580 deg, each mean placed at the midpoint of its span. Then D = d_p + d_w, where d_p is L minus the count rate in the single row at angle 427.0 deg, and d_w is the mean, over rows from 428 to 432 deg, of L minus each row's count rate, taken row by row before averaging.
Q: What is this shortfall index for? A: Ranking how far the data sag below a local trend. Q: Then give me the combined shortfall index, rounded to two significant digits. 1.0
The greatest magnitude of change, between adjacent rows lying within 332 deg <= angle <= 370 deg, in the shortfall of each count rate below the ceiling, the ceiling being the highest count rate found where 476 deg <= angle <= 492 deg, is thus 0.62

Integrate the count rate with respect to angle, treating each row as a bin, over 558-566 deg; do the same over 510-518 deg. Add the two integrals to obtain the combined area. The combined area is 74.4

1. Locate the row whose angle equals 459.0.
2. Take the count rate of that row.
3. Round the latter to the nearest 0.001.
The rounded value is 4.566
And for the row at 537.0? 3.977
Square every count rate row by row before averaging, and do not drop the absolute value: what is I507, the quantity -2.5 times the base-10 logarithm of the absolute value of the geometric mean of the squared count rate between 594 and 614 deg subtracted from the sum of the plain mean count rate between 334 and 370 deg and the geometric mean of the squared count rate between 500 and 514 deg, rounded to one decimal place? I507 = -2.5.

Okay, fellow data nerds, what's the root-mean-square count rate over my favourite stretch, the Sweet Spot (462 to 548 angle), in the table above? 4.45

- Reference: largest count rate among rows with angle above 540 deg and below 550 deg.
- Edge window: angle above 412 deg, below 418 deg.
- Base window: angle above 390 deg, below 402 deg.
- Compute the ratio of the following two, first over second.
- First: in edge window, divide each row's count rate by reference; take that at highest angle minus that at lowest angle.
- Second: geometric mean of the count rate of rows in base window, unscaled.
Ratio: 0.013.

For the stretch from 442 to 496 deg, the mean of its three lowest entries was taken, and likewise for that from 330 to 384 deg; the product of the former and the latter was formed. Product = 16.7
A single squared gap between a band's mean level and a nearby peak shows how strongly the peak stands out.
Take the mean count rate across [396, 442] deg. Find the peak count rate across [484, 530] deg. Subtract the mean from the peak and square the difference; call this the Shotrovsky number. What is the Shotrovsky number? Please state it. 0.34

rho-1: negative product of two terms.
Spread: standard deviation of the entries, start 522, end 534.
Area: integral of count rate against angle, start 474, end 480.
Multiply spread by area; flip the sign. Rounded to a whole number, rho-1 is -3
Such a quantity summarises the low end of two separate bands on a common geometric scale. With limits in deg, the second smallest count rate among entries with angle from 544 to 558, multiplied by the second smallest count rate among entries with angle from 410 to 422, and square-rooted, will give 4.4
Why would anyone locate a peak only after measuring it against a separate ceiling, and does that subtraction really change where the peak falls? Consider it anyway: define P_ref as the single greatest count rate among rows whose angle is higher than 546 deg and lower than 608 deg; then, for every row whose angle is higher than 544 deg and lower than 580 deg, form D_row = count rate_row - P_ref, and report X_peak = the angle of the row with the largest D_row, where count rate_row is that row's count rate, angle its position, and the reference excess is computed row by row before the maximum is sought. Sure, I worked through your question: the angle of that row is 565.0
